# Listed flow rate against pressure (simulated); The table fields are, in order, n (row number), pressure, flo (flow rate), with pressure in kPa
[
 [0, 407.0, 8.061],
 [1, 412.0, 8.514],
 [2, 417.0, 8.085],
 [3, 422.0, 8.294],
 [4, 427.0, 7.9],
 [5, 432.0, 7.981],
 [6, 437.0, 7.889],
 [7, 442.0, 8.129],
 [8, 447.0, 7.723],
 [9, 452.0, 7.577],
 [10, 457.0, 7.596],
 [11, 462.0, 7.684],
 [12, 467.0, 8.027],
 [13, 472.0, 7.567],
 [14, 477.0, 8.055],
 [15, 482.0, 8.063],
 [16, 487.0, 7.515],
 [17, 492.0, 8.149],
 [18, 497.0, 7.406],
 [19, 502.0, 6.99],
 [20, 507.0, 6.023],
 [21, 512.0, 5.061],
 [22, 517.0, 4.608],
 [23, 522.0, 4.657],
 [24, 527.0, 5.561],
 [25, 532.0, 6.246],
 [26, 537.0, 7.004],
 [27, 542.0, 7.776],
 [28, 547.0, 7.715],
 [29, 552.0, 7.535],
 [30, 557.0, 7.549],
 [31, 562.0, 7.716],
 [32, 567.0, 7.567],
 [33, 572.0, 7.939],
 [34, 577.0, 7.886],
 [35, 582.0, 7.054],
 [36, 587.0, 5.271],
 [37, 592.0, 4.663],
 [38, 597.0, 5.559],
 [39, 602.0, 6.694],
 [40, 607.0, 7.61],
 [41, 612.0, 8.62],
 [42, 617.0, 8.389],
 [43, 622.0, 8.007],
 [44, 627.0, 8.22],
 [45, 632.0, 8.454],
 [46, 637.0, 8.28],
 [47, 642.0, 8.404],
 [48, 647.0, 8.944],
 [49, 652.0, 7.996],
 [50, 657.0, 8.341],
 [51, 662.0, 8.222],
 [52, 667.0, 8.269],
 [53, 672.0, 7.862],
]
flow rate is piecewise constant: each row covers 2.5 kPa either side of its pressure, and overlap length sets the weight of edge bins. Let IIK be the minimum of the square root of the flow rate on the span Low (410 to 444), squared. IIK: 7.9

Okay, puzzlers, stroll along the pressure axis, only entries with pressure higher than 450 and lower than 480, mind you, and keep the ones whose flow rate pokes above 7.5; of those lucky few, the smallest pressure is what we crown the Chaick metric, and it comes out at 452.0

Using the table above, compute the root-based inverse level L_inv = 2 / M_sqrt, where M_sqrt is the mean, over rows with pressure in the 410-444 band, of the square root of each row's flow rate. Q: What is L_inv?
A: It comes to 0.702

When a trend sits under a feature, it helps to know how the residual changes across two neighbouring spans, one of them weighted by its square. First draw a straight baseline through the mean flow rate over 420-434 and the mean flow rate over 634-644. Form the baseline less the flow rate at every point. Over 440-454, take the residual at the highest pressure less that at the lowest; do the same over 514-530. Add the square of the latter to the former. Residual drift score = 1.4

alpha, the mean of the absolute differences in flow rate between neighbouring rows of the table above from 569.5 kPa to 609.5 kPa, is 0.9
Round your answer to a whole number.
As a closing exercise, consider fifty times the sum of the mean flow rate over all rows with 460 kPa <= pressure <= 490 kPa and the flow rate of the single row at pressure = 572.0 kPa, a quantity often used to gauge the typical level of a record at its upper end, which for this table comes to 788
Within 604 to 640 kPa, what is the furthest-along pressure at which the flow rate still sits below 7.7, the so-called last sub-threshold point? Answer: 607.0 kPa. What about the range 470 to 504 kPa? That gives 502.0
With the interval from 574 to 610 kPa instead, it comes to 607.0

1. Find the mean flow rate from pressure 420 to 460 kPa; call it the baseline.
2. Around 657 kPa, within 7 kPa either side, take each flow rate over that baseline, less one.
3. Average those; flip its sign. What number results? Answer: -0.04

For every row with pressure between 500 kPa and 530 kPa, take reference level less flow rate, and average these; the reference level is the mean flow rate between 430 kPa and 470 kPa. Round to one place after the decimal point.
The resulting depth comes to 2.3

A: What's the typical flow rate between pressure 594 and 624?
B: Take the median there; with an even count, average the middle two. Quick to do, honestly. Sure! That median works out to 7.8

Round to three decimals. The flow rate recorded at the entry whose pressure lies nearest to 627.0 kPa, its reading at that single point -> 8.220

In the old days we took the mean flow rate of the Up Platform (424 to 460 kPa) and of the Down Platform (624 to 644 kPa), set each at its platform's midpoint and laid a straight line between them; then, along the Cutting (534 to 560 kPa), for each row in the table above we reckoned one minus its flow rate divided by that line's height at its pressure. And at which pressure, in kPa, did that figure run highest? 537.0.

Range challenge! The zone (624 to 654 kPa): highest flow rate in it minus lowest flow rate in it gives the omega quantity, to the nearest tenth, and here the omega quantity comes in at 0.9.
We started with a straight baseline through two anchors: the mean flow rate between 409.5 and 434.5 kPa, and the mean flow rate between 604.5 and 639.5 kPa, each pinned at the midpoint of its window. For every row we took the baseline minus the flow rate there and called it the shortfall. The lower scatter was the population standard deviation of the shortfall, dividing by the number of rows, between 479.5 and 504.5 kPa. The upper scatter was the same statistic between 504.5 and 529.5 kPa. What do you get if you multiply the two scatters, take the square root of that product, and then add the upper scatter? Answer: 1.0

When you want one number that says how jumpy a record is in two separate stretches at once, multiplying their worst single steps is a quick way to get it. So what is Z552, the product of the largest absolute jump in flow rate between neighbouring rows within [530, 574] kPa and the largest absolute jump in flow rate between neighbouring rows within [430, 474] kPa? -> 0.36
